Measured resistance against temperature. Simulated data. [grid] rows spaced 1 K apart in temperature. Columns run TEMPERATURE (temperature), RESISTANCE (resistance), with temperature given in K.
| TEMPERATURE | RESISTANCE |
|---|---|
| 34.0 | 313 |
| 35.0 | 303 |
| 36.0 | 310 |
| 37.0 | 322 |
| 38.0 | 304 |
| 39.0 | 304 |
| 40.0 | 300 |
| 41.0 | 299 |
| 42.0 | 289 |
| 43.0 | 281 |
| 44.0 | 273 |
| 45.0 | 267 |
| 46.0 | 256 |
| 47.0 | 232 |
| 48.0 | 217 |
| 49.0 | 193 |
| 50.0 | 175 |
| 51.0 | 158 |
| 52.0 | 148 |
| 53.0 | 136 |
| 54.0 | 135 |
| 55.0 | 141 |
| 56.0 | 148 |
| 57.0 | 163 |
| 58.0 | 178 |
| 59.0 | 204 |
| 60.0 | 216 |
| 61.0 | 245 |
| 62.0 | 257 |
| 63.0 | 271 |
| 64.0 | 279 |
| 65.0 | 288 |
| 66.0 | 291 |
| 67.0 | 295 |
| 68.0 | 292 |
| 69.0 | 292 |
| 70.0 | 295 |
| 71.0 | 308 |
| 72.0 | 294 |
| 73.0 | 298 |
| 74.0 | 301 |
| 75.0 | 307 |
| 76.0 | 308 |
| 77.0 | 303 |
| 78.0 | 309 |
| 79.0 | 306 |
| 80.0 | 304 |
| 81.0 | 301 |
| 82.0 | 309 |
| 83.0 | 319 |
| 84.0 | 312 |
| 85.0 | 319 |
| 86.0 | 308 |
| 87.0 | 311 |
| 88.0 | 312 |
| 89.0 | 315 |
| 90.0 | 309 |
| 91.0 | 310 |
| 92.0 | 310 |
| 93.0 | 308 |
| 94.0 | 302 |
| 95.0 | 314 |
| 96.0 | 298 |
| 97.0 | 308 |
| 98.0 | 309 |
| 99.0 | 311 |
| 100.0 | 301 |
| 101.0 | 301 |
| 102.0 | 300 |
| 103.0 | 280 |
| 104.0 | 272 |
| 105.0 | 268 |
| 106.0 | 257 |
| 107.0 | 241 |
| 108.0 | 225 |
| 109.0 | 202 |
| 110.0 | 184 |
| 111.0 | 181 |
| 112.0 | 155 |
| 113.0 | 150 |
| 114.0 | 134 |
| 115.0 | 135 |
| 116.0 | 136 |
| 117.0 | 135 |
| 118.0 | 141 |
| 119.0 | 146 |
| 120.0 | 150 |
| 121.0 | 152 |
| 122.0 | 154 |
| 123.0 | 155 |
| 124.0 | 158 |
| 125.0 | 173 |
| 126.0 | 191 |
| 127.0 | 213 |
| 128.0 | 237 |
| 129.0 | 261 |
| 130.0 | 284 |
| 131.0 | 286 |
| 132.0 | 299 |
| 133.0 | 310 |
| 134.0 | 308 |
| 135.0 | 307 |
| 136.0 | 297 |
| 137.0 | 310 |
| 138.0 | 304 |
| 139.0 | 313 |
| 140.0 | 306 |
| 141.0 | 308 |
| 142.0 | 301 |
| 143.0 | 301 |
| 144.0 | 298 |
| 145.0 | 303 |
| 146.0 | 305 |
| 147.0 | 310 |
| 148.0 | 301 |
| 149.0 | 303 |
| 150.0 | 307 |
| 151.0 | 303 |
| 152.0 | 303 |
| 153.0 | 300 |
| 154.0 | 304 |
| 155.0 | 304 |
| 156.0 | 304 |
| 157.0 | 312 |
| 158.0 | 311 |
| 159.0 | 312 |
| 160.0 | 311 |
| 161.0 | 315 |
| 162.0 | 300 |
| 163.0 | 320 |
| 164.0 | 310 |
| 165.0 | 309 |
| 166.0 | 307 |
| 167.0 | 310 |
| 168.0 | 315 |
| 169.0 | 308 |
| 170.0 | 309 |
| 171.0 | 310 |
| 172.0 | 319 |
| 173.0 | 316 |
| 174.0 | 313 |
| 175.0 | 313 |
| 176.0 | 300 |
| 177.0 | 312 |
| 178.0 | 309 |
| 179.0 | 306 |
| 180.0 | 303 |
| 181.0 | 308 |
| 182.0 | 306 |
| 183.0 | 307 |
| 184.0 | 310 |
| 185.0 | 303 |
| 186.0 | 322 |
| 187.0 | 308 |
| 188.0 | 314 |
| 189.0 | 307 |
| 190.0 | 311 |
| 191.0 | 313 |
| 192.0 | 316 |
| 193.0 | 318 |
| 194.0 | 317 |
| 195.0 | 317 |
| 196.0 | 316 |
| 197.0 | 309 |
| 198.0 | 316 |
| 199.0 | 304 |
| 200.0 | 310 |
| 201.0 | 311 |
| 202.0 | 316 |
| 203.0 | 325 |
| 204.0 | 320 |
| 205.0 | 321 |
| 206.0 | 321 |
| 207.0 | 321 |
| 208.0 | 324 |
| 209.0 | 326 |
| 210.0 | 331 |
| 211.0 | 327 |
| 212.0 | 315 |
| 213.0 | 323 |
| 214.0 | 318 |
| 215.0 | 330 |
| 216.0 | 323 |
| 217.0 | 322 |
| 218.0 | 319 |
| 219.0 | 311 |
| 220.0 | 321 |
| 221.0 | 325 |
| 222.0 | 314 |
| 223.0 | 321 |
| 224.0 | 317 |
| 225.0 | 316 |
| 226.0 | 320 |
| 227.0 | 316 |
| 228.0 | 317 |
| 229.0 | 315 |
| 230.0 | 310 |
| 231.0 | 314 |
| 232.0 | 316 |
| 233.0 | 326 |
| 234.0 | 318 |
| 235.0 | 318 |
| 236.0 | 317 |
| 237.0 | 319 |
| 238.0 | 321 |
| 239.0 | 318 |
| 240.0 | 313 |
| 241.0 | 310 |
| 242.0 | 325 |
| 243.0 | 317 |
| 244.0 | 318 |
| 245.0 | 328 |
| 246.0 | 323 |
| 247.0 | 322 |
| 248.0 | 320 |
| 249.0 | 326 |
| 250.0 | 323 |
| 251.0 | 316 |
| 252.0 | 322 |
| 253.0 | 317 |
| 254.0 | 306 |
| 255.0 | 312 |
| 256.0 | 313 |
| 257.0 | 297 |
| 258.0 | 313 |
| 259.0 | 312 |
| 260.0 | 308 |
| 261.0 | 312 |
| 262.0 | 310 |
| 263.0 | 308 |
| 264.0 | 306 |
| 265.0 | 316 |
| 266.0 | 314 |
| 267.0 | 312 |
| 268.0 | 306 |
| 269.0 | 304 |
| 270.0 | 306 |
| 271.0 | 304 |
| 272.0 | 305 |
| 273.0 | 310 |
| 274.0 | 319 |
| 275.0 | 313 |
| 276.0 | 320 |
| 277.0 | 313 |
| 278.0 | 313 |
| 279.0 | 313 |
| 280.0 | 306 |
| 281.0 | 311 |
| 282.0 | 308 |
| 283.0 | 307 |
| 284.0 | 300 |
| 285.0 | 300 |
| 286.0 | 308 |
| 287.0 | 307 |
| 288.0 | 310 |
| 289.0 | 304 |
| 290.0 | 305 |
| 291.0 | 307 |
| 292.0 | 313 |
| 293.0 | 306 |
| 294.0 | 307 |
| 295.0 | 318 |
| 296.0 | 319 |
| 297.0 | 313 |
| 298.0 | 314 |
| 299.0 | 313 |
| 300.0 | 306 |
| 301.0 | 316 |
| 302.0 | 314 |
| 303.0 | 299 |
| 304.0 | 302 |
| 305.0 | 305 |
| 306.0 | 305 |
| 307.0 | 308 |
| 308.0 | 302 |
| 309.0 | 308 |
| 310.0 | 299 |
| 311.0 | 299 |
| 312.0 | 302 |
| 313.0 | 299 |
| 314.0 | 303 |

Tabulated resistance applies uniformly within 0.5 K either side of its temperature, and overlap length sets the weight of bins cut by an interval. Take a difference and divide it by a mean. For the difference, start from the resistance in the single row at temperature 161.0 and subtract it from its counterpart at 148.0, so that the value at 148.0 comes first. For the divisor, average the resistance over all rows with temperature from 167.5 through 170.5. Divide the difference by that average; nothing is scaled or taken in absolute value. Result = -0.045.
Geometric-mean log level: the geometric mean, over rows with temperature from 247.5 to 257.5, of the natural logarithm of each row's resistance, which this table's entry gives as 5.75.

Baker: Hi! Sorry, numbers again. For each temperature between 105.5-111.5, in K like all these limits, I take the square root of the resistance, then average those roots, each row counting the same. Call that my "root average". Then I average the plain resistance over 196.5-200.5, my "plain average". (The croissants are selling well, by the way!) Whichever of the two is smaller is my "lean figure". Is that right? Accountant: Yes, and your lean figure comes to 15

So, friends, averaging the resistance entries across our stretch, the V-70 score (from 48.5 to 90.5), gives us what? 261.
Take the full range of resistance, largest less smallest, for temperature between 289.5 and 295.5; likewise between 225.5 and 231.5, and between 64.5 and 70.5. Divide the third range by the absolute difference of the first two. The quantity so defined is 2.3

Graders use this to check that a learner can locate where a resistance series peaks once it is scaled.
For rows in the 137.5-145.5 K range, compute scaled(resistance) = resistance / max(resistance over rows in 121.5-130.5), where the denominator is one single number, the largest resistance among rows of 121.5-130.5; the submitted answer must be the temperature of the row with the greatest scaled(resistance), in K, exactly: 139.0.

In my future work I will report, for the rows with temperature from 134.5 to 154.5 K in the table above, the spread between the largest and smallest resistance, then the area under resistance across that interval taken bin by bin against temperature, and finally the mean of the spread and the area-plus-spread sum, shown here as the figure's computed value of 3058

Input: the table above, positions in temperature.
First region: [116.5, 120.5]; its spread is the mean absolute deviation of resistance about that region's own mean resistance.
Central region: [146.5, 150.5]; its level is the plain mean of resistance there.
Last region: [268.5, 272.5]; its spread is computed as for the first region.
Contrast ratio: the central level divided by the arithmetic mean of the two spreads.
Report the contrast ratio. 106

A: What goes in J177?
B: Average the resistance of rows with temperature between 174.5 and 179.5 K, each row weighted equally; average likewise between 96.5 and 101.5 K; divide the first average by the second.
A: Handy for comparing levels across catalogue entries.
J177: 1.007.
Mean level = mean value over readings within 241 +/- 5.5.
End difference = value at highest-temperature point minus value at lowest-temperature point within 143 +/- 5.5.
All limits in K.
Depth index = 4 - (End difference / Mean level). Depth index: 4.01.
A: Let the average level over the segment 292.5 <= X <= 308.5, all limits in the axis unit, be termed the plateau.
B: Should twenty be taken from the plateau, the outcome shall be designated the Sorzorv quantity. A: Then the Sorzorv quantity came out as 289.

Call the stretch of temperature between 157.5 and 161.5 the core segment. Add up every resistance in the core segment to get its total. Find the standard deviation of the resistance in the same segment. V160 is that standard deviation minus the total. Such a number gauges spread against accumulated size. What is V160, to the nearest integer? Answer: -1247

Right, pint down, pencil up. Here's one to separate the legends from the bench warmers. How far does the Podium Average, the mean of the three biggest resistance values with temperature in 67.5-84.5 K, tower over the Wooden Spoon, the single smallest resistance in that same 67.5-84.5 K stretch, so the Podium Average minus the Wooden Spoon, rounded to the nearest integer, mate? 21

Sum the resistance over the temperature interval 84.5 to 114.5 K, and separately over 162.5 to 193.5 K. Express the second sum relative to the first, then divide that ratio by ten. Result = 0.12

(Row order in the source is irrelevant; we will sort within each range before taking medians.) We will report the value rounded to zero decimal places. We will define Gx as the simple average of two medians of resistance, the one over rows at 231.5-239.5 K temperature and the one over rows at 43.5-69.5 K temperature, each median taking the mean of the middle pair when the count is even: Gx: 271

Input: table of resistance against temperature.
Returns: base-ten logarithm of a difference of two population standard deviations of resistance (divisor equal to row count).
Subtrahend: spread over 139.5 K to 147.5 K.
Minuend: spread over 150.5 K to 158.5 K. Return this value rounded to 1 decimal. -0.8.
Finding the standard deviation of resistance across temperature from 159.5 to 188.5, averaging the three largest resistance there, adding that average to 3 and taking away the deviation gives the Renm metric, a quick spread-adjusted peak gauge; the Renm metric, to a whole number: 318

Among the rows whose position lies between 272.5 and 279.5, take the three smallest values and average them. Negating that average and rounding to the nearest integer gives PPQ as -312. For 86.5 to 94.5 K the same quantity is -306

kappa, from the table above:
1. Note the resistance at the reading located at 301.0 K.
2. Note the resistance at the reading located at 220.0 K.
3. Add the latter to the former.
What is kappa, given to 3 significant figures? 637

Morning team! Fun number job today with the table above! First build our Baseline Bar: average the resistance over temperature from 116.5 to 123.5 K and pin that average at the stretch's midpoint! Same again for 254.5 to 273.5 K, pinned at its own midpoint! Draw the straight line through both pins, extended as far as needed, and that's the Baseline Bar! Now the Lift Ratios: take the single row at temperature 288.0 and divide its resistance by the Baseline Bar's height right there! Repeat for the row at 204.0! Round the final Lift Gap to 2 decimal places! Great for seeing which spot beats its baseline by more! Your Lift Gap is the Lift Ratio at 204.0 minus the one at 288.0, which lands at 0.40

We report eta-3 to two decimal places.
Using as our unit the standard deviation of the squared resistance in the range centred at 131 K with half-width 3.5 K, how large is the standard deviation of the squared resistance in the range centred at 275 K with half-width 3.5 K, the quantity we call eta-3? 0.22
